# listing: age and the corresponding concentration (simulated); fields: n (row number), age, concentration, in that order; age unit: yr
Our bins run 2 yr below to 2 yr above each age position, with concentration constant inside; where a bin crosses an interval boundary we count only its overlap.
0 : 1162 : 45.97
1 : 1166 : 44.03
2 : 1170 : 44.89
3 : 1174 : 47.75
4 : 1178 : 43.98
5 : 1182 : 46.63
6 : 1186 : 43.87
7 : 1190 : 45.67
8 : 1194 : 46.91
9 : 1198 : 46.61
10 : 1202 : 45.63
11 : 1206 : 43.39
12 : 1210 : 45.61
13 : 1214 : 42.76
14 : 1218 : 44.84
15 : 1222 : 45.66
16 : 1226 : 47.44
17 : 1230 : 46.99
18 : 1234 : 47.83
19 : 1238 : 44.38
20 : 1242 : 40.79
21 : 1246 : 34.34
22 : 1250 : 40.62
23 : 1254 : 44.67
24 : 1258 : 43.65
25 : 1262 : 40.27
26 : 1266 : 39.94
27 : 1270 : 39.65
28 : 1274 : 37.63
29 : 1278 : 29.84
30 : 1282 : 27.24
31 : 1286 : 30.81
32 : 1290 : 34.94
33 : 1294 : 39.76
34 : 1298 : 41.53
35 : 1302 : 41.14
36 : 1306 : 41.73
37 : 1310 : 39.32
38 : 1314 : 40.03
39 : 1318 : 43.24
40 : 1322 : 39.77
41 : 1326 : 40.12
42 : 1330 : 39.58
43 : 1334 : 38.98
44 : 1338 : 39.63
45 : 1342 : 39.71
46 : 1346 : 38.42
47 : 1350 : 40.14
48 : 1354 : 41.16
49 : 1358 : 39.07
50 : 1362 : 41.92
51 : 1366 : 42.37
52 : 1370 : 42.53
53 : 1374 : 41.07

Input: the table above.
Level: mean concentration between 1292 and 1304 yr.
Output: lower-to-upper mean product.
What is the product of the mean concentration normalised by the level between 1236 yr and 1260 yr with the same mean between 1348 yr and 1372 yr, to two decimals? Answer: 1.02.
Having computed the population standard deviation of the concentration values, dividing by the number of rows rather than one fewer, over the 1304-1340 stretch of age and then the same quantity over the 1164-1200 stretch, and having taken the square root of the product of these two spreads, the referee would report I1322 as 1.33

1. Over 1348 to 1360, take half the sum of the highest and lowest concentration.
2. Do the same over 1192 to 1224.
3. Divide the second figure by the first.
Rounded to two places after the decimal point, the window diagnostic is 1.12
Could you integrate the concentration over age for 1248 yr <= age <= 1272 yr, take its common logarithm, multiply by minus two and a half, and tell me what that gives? -7.49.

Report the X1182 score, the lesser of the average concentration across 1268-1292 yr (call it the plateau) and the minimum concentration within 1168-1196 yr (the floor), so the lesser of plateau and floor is 33.4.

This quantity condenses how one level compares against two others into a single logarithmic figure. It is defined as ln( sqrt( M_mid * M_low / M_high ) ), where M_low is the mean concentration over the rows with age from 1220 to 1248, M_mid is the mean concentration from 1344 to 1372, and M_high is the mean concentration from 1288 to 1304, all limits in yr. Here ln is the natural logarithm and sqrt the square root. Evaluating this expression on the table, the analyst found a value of 1.91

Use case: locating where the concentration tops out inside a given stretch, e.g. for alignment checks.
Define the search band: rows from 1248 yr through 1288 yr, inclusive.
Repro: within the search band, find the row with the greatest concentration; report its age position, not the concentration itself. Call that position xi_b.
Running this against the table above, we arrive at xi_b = 1254 yr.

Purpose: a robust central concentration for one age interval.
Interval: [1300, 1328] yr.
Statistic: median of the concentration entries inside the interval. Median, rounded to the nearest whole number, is 40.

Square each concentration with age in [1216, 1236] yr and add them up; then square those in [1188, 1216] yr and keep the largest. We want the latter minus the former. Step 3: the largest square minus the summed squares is -8641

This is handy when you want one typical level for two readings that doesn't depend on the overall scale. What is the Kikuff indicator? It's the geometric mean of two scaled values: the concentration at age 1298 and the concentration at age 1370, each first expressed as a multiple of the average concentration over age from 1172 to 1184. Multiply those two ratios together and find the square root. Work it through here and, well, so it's 0.911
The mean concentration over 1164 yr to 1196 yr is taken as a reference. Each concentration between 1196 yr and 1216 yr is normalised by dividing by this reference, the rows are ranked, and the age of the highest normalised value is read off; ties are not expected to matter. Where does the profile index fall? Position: 1198 yr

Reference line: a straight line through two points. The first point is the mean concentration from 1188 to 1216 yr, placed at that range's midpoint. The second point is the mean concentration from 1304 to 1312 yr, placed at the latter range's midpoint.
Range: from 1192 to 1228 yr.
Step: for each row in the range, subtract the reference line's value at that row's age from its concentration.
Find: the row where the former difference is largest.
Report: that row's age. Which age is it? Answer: 1226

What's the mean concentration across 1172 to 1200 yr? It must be 46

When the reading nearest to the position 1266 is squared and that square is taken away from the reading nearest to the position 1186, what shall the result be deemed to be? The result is -1551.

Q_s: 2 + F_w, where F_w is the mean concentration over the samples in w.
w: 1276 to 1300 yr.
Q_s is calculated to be 36.0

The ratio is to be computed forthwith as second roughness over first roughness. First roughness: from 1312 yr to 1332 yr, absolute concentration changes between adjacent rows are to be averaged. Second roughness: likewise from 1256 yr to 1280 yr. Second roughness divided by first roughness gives 1.5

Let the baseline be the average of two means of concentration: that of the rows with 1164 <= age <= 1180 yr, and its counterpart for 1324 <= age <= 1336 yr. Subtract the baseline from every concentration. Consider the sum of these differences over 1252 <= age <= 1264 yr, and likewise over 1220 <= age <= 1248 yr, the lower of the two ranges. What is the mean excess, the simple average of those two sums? 6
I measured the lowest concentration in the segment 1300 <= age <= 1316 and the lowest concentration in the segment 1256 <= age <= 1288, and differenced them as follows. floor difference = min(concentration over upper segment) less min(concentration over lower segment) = 12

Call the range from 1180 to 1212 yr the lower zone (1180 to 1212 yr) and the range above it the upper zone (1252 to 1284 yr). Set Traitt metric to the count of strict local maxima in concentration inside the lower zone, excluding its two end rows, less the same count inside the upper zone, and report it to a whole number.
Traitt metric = 1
